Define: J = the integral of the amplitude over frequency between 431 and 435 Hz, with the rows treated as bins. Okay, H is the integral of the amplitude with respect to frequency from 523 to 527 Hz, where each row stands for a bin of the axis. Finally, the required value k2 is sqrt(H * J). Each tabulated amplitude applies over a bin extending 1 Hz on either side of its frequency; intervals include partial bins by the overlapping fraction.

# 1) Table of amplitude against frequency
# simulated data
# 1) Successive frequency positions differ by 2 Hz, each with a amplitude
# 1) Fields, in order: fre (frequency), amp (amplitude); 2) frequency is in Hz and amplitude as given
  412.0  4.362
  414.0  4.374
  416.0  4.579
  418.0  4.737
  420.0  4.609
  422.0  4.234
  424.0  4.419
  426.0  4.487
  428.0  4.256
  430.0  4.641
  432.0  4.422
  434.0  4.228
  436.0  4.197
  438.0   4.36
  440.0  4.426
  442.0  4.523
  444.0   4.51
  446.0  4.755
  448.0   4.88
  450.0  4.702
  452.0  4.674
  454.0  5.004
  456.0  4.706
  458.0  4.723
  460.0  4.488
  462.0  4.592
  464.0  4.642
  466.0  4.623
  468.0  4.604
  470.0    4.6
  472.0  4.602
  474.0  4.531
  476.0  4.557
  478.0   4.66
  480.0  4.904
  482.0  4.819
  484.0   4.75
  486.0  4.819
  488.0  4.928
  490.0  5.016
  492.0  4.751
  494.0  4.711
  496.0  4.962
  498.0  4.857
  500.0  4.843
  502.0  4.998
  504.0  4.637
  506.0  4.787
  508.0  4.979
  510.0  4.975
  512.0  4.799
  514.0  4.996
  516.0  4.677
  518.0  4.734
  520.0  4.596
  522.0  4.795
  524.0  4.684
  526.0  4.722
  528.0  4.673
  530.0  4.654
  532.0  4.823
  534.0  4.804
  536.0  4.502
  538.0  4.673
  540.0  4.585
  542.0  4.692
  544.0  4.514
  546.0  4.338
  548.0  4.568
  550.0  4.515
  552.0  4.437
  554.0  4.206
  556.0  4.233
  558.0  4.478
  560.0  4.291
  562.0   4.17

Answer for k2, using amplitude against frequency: 18.0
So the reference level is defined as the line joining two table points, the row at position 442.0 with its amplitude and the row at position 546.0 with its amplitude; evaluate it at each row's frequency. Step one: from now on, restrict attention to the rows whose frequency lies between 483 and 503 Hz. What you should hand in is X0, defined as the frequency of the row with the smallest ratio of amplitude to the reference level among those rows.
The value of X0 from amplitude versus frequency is 494.0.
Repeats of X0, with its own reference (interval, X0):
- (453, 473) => 460.0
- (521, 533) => 530.0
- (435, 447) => 436.0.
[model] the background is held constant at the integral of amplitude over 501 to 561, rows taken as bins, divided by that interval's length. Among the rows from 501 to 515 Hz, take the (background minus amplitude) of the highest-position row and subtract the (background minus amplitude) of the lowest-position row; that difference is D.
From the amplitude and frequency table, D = 0.00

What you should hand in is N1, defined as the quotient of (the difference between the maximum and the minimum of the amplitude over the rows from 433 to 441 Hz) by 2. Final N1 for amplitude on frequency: 0.11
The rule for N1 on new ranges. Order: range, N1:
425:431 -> 0.19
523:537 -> 0.16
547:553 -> 0.07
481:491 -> 0.13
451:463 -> 0.26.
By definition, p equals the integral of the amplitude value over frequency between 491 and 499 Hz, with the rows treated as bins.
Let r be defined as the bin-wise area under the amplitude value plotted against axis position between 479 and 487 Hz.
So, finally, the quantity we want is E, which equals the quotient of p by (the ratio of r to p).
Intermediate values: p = 38.6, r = 38.6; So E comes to 39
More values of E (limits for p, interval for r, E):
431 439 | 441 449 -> 32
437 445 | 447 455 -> 33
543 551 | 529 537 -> 34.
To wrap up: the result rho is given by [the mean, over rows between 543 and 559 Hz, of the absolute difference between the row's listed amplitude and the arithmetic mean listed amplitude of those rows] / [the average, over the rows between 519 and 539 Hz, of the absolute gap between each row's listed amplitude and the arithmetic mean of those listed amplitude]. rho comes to 1.53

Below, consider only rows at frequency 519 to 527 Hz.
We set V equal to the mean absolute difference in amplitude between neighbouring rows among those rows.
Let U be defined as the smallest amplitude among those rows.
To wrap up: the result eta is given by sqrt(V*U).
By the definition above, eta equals 0.73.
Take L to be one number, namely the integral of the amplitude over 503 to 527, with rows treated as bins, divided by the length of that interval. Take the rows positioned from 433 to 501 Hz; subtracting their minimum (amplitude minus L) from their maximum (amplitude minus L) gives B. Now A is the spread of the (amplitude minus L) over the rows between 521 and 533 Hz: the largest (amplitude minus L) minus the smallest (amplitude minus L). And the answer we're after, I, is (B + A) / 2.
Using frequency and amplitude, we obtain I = 0.494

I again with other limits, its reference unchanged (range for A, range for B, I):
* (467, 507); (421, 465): 0.646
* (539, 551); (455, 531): 0.441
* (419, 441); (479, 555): 0.627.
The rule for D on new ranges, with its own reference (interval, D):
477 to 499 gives -0.20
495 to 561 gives 0.67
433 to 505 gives -0.41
